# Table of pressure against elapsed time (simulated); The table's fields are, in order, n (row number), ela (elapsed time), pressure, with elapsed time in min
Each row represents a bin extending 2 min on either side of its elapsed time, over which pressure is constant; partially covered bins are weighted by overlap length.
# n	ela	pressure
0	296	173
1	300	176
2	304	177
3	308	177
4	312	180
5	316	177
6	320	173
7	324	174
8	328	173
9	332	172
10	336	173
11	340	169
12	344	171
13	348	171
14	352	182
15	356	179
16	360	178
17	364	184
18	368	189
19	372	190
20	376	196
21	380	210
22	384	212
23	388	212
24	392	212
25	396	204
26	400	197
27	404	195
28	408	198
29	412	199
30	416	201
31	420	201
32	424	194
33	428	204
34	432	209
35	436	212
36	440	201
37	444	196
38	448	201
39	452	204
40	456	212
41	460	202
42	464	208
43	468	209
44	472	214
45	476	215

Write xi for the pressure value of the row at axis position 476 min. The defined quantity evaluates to 215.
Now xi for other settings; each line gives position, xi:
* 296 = 173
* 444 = 196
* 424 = 194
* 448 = 201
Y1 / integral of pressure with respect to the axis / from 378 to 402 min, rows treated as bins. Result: 4988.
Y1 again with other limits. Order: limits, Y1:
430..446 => 3272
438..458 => 4056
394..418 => 4776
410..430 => 3996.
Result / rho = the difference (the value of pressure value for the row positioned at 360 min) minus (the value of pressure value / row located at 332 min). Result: 6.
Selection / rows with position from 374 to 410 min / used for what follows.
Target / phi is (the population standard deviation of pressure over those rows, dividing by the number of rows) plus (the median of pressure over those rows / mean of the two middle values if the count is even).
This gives 211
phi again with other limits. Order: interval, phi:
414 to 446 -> 207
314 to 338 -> 175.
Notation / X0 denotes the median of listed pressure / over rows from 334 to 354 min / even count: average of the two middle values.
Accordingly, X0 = 171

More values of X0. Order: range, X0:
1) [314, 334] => 173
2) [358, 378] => 189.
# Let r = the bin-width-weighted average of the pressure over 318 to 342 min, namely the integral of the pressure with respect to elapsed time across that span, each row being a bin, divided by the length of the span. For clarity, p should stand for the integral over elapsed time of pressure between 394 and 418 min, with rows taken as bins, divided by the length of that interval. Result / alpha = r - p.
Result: -27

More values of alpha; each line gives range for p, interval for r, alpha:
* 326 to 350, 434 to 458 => 33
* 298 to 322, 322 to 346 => -5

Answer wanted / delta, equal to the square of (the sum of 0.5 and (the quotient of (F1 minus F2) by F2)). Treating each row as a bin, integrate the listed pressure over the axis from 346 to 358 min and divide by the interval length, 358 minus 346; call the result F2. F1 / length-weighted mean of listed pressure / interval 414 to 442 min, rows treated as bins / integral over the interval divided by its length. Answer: 0.42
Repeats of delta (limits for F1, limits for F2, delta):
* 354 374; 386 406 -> 0.16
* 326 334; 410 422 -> 0.13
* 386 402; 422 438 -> 0.26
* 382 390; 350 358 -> 0.45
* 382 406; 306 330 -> 0.45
